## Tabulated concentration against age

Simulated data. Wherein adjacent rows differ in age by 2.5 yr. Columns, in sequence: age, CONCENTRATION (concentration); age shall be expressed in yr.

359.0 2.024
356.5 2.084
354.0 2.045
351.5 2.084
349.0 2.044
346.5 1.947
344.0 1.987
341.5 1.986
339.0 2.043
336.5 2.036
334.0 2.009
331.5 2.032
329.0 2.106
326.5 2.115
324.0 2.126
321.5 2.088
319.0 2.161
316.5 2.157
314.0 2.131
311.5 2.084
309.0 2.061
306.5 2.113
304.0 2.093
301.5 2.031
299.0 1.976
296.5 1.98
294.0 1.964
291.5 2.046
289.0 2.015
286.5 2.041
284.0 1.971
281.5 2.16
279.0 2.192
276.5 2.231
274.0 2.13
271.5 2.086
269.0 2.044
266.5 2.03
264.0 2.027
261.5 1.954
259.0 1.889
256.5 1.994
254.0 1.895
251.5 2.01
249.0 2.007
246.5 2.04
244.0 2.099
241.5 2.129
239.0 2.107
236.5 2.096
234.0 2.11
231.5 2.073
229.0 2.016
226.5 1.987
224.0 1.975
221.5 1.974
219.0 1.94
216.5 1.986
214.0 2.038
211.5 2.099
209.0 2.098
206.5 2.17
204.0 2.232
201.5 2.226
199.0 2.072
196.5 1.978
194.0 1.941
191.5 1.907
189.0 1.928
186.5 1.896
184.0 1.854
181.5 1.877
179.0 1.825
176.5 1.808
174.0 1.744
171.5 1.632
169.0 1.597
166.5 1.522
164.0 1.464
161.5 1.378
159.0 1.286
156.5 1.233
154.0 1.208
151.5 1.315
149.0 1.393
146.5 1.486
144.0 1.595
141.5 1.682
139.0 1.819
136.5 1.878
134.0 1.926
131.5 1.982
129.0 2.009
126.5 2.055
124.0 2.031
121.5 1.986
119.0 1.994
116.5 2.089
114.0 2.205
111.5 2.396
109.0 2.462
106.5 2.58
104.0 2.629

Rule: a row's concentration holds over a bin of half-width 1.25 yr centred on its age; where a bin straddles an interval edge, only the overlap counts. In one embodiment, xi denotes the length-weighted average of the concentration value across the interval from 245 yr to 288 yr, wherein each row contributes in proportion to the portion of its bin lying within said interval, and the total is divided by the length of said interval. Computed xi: 2.04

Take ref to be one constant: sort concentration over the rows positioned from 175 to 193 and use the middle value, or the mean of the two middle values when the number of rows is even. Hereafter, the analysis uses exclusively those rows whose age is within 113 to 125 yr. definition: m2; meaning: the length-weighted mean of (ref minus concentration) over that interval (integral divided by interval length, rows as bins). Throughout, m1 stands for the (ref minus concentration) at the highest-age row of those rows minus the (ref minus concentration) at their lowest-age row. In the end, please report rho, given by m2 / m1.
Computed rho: -1.04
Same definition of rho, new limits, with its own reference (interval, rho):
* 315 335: -1.51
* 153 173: -1.07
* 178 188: -0.16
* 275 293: -1.16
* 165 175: -1.17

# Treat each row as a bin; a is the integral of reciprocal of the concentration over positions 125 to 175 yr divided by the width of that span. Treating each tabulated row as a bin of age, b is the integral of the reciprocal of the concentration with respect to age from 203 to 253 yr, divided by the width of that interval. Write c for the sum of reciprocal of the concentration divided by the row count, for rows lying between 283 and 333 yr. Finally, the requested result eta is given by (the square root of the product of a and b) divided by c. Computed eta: 1.15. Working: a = 0.637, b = 0.487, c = 0.485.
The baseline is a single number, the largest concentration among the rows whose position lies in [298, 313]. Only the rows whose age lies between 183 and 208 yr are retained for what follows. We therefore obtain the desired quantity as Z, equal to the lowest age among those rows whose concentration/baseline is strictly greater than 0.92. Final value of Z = 196.5 yr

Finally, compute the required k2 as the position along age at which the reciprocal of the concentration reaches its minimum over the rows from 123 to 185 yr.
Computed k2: 126.5 yr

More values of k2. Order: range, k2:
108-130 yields 109.0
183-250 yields 204.0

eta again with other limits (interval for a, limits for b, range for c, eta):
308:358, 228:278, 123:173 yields 0.77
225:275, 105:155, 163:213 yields 0.97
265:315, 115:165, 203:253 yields 1.12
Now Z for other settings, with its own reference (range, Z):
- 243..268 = 244.0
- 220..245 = 221.5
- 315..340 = 316.5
